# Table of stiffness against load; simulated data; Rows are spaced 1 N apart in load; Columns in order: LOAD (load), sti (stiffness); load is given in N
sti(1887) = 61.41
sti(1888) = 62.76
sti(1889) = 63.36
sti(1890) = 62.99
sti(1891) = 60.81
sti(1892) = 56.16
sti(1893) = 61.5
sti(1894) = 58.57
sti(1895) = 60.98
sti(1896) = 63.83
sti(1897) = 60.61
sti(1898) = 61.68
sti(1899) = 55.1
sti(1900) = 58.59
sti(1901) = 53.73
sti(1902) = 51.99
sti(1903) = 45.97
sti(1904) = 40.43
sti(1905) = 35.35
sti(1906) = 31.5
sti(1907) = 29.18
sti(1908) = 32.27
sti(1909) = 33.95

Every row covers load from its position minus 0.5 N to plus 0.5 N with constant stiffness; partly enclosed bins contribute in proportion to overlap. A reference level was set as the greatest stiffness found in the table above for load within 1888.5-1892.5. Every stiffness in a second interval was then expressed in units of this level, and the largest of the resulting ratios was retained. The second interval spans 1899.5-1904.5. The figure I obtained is 0.92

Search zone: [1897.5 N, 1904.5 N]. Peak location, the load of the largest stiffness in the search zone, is 1898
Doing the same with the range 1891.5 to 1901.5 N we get 1896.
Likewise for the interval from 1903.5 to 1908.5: 1904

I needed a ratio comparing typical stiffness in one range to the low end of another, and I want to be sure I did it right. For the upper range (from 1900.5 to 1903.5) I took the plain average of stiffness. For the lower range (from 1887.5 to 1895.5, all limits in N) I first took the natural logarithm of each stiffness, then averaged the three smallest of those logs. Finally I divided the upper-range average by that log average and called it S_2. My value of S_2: 12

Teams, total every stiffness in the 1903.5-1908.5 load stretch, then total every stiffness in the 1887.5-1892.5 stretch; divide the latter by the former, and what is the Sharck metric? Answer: 1.8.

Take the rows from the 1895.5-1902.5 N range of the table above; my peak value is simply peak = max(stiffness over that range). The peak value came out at 63.83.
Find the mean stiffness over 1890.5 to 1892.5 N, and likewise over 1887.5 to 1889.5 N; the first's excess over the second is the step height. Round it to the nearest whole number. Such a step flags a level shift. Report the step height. -5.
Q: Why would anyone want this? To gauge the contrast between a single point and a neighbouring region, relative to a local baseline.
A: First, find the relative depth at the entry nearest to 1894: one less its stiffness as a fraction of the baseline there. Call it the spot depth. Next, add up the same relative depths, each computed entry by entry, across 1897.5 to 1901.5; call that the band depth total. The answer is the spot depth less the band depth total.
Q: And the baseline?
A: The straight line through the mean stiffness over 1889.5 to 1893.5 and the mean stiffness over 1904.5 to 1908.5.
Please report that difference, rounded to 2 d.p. 1.01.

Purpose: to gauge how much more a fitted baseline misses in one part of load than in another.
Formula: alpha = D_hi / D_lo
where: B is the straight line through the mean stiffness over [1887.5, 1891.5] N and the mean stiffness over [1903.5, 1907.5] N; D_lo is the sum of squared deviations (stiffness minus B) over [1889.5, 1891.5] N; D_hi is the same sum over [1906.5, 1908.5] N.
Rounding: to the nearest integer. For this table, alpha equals 4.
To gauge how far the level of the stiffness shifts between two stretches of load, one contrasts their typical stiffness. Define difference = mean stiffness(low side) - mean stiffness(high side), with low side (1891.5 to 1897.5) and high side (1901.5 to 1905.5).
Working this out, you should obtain 17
